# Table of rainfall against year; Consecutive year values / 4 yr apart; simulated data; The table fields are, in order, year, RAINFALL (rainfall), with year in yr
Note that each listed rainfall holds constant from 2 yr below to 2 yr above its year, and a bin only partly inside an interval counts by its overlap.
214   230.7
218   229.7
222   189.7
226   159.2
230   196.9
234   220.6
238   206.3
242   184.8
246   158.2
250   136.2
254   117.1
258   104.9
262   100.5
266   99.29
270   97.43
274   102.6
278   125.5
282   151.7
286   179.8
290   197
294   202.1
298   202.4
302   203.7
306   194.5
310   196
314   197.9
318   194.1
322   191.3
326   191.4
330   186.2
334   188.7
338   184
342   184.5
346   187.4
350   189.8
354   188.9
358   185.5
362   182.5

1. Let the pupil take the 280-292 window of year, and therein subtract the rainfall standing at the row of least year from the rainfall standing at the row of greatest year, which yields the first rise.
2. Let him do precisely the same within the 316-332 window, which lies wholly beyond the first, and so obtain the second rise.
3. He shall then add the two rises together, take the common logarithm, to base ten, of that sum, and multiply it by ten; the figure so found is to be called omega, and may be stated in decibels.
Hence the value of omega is 15.7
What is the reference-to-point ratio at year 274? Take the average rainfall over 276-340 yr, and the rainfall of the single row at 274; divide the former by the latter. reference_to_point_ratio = 1.82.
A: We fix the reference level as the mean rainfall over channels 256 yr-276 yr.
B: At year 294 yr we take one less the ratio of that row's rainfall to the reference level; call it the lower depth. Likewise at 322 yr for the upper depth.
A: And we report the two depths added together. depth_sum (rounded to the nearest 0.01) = -1.90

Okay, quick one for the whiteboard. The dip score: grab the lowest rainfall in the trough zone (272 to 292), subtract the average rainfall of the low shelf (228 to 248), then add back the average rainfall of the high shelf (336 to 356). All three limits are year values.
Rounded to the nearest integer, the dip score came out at 96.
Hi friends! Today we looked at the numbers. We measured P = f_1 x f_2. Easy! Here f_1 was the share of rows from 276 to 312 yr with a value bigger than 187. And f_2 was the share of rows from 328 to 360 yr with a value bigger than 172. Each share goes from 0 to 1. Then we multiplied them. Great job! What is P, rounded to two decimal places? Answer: 0.67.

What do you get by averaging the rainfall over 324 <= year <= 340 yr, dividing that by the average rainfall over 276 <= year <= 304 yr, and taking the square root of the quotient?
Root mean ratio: 1.02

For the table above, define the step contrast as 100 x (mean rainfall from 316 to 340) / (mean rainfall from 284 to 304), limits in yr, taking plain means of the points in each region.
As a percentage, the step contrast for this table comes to 96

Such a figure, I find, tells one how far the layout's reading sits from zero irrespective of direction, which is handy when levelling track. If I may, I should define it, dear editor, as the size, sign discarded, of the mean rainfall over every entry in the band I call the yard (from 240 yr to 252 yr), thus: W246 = 160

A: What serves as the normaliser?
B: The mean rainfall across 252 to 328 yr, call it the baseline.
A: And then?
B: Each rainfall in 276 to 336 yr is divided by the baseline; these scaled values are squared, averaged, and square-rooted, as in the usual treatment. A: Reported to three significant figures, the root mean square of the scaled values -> 1.17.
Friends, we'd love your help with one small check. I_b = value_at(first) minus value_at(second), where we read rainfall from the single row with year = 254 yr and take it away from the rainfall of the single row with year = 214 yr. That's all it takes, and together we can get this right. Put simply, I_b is 114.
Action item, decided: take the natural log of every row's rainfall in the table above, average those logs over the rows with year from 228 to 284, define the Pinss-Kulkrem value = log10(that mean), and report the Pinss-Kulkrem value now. 0.692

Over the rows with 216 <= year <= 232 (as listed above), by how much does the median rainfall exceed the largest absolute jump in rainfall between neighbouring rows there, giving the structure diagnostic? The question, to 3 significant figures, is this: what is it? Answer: 153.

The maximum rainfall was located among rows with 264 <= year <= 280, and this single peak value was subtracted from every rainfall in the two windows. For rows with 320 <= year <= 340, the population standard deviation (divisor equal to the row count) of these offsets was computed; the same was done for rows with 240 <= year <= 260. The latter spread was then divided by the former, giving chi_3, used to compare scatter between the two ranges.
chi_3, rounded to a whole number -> 10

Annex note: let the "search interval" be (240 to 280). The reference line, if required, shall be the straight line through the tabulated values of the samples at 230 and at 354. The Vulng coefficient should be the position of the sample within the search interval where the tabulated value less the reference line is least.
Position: 270 yr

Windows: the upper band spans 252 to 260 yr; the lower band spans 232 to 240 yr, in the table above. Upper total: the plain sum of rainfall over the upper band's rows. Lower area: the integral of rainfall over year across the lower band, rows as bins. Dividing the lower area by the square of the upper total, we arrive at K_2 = 0.035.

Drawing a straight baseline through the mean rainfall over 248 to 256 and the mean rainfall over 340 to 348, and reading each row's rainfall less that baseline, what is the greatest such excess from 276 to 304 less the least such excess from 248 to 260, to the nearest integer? 74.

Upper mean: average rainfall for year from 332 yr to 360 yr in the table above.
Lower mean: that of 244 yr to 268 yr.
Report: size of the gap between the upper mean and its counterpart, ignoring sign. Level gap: 68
